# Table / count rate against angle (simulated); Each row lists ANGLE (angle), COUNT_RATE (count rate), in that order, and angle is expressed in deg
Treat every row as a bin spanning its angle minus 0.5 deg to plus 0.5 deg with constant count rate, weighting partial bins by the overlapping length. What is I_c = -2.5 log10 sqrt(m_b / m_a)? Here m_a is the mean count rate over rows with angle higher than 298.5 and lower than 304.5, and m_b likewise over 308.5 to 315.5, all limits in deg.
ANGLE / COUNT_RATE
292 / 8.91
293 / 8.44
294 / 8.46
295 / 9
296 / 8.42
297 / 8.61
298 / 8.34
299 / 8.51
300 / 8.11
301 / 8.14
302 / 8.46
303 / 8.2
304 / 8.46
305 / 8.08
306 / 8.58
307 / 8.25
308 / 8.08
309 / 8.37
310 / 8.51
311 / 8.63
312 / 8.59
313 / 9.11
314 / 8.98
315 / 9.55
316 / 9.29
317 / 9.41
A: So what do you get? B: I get -0.032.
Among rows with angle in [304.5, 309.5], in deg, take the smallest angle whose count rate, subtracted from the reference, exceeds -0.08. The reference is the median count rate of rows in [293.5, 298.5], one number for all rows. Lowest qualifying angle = 305 deg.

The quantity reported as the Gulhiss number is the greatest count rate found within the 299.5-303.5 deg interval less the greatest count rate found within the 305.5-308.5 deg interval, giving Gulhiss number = -0.1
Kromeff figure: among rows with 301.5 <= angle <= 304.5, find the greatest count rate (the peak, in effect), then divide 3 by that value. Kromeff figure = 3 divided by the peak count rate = 0.355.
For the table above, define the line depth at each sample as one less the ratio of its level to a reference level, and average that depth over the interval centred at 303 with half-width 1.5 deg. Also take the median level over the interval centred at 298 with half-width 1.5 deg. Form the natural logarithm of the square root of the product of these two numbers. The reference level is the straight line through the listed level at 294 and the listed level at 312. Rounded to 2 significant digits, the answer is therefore -0.94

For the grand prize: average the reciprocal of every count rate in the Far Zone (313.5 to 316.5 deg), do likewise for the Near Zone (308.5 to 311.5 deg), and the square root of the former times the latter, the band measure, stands 0.113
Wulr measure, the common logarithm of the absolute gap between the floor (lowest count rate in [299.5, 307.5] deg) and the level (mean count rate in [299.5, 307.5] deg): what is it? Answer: -0.69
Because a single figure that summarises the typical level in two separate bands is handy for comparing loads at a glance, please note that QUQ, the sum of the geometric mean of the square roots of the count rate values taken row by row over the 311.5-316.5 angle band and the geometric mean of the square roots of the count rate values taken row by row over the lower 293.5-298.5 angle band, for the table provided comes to 5.94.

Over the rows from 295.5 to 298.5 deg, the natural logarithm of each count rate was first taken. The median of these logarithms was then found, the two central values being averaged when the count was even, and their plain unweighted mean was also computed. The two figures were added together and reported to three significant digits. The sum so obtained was 4.27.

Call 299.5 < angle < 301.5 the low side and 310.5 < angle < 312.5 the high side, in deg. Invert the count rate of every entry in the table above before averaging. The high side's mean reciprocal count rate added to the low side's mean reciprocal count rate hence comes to 0.239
